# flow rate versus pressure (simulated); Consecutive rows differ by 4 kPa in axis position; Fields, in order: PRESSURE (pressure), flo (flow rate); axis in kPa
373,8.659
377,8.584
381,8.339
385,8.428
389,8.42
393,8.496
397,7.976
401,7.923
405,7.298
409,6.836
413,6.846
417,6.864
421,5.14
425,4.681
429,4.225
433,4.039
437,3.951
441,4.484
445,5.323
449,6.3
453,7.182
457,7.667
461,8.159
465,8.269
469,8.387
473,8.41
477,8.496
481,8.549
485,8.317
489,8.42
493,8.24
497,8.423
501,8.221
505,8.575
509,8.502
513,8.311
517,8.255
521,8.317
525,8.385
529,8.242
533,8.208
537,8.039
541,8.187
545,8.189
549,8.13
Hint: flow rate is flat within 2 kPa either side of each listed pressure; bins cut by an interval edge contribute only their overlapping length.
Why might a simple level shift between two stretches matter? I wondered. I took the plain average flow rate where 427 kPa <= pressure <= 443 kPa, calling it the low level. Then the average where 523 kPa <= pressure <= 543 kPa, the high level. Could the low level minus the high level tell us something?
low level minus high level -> -4.0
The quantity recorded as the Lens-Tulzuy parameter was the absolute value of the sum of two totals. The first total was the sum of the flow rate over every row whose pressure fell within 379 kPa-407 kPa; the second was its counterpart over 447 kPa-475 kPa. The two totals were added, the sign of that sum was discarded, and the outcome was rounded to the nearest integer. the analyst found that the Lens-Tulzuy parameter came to 111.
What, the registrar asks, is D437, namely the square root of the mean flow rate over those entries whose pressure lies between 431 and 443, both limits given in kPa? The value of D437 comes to 2.04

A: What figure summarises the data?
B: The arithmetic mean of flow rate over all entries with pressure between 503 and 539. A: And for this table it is 8.3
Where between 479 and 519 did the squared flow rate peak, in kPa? 505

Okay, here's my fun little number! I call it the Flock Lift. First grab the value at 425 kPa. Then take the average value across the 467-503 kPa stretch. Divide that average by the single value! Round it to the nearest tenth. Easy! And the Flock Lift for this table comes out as 1.8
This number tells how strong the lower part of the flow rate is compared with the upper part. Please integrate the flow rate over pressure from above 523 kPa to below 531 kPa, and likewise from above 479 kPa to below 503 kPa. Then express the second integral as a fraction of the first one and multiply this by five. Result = 15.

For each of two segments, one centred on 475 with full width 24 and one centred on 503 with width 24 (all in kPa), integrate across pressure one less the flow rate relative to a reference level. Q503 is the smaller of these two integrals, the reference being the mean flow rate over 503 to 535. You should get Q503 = -0.16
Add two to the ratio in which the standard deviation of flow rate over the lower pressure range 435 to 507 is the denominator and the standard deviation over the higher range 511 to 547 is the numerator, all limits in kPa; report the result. 2.07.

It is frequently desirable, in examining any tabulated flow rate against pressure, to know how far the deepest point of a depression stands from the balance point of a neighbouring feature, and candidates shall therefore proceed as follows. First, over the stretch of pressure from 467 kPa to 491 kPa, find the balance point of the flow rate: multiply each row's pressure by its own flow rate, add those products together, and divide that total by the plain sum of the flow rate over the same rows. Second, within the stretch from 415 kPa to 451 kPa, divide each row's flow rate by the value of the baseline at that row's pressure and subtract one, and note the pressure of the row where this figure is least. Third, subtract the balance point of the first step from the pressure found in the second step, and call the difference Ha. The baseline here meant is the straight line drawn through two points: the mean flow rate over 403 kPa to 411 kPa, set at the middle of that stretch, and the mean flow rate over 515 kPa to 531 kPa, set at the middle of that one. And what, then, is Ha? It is -42.0 kPa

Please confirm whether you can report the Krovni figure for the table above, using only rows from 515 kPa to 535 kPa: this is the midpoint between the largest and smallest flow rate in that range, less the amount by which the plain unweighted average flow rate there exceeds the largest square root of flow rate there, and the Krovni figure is 2.9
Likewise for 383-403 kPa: 2.9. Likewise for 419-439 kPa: 2.4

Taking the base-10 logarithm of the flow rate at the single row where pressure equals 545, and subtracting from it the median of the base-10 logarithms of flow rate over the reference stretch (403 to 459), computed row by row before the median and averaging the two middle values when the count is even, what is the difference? 0.150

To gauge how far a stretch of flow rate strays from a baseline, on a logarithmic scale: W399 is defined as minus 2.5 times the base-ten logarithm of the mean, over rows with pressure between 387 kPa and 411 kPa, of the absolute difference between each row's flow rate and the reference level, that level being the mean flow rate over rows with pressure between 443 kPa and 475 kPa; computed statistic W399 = 0.51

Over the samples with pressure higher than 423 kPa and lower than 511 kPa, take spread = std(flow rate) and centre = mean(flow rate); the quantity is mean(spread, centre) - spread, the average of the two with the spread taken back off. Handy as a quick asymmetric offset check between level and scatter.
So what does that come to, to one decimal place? 2.7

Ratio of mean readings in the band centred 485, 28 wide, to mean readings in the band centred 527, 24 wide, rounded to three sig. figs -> 1.02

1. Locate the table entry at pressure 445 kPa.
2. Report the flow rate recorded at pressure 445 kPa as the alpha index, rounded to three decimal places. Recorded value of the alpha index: 5.323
